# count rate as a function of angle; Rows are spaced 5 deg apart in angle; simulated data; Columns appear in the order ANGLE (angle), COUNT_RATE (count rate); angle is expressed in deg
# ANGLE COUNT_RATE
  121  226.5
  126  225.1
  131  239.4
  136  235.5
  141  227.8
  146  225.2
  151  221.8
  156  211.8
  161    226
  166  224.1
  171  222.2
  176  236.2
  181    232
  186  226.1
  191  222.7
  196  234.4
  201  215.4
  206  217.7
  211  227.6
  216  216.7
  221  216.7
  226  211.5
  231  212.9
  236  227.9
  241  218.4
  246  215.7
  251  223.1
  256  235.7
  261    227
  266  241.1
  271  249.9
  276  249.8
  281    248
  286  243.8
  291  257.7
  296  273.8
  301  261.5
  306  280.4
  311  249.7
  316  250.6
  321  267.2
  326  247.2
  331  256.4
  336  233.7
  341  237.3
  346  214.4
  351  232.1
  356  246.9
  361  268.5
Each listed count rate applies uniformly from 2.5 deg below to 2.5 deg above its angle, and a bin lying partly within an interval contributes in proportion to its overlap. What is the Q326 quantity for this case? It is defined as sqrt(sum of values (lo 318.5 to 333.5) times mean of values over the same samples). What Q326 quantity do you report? 445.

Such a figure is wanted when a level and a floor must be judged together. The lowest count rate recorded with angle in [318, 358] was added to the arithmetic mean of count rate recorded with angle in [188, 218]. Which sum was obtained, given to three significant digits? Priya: 437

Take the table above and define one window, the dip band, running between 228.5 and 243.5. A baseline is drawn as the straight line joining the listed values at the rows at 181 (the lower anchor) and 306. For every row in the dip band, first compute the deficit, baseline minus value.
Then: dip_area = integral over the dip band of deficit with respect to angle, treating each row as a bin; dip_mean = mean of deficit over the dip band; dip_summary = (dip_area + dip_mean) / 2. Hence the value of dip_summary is 269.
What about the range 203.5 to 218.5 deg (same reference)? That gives 184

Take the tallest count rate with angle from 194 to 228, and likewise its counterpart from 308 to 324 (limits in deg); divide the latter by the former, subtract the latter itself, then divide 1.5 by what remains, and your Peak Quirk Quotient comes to -0.0056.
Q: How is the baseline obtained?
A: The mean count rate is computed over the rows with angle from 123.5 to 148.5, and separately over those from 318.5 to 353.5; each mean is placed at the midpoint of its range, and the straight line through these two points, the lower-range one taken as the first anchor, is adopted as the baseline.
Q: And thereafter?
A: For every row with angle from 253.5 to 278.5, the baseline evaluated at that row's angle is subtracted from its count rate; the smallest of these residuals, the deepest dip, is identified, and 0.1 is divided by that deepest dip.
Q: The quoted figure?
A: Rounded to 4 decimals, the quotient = -0.0098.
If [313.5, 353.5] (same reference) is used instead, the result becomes -0.0037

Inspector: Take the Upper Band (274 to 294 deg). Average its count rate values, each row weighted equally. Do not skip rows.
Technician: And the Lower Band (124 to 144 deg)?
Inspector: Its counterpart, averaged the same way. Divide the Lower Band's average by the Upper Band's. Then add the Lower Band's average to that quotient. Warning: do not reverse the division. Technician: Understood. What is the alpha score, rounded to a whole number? 233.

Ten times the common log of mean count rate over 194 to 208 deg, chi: 23.47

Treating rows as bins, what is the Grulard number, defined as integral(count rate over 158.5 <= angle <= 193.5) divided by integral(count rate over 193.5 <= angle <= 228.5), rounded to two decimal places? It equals 1.03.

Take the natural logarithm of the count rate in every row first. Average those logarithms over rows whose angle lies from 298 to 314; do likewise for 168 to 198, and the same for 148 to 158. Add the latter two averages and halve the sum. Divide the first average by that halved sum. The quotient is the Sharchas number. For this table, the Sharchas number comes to 1.03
